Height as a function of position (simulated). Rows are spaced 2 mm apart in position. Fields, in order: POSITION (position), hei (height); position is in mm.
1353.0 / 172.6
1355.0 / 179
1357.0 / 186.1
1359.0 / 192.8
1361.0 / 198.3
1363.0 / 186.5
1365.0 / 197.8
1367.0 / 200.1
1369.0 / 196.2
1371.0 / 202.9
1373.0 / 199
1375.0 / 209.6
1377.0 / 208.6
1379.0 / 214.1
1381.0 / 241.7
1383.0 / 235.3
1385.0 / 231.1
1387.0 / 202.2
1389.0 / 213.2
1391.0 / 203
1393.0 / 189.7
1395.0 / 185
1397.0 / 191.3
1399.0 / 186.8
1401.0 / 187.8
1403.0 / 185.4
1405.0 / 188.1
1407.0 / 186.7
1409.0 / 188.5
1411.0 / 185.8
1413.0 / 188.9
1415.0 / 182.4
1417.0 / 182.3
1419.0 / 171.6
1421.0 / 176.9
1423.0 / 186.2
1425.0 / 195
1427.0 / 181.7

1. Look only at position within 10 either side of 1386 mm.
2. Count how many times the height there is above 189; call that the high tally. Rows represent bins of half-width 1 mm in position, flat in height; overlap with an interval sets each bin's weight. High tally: 9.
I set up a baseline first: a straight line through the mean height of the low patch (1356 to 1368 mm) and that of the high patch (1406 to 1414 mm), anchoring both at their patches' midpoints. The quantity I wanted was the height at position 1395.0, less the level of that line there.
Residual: -4.4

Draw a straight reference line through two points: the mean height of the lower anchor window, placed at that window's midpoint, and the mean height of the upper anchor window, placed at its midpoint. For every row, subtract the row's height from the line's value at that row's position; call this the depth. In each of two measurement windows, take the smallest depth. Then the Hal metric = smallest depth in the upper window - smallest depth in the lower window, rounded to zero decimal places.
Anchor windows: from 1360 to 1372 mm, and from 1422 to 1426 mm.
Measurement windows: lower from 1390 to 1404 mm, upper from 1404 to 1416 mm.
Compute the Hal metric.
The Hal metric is 12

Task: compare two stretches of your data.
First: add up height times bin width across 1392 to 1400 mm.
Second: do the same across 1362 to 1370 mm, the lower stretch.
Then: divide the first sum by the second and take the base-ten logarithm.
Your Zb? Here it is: -0.02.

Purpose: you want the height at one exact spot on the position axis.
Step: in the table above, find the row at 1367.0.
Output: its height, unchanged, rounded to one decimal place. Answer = 200.1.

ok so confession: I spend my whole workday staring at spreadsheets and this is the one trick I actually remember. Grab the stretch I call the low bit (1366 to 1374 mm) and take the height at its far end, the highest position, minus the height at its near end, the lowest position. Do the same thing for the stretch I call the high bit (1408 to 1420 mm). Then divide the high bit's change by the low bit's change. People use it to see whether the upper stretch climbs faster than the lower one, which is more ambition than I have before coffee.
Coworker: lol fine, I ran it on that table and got 15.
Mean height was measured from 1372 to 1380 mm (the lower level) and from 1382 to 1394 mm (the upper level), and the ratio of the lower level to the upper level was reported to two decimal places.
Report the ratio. 0.98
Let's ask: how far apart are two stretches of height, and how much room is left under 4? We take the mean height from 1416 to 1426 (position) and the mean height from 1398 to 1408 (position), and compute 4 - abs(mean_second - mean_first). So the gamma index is -1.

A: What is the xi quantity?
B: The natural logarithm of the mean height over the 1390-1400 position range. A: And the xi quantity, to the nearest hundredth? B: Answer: 5.25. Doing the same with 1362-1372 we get 5.28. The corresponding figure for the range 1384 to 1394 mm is 5.34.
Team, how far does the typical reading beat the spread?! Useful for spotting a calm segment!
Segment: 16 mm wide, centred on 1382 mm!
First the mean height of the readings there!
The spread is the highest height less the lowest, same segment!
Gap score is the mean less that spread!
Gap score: 180.0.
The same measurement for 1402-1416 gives 180.0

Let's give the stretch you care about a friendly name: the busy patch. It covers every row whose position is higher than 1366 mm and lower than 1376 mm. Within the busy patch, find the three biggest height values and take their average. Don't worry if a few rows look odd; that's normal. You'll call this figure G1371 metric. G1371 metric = 204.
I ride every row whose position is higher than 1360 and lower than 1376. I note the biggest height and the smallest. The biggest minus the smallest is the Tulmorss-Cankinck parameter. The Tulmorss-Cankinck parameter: 23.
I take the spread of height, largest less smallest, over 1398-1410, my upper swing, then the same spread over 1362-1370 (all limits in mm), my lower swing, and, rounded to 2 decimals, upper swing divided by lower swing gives 0.23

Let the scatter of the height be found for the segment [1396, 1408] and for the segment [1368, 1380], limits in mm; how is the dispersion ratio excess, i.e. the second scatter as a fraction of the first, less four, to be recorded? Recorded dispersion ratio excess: -1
